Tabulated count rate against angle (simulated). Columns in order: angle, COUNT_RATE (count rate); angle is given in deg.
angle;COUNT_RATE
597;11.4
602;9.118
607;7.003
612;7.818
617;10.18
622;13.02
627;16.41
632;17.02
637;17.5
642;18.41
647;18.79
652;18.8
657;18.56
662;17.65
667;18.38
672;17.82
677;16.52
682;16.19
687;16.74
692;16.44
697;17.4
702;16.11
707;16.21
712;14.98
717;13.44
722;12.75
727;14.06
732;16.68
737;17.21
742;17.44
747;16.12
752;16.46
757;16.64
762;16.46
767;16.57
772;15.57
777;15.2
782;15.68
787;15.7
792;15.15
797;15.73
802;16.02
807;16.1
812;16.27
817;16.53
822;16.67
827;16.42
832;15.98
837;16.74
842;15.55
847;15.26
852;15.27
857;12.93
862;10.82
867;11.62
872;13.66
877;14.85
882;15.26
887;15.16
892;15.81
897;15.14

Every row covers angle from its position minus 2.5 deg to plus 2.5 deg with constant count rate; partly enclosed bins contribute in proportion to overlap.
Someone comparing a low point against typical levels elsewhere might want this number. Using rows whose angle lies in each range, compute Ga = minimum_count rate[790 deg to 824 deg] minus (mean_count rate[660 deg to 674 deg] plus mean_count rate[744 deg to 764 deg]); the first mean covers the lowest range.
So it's -19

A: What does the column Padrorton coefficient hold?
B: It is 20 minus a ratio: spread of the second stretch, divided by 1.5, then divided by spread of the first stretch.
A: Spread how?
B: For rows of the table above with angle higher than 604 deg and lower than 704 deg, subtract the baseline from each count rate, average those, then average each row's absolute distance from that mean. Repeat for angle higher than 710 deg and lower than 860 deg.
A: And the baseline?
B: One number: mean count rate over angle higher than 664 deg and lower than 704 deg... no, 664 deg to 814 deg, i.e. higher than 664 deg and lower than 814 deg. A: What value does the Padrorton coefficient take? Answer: 19.8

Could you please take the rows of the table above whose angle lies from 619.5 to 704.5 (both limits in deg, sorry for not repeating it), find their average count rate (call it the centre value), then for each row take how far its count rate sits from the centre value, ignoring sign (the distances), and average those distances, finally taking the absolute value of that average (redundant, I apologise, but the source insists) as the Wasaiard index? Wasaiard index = 1.04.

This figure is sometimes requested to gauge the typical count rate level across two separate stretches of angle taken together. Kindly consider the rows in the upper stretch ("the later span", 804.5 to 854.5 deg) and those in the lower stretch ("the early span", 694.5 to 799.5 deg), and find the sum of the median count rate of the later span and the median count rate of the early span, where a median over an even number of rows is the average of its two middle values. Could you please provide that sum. 32.3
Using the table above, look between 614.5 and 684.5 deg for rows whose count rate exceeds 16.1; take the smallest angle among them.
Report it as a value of 627 deg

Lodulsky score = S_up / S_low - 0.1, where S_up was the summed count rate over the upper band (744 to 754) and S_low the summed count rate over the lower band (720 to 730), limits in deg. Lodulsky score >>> 1.1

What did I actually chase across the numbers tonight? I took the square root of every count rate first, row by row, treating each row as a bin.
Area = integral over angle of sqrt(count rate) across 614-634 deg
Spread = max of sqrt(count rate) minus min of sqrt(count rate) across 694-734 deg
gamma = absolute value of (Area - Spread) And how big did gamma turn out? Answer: 74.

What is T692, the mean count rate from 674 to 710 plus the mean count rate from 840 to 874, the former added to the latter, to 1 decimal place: 30.1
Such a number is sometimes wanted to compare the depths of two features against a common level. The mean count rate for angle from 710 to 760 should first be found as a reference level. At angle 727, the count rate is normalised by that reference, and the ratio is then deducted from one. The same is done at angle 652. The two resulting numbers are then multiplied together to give -0.020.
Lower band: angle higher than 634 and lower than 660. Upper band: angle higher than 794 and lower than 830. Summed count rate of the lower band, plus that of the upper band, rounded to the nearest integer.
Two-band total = 206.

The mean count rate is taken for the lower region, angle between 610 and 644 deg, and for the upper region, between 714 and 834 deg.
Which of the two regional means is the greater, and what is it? 15.9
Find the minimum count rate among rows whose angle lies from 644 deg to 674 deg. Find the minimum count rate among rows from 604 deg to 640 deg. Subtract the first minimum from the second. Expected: -11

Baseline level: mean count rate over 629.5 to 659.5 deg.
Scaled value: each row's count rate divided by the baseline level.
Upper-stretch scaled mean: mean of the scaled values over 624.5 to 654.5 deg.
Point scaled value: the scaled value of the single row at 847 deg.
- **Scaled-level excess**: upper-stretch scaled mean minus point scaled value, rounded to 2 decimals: 0.14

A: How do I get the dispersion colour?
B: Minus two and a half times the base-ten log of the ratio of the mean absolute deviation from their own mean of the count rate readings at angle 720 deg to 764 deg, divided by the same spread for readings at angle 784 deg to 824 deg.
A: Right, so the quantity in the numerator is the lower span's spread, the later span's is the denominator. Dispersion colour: -1.2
